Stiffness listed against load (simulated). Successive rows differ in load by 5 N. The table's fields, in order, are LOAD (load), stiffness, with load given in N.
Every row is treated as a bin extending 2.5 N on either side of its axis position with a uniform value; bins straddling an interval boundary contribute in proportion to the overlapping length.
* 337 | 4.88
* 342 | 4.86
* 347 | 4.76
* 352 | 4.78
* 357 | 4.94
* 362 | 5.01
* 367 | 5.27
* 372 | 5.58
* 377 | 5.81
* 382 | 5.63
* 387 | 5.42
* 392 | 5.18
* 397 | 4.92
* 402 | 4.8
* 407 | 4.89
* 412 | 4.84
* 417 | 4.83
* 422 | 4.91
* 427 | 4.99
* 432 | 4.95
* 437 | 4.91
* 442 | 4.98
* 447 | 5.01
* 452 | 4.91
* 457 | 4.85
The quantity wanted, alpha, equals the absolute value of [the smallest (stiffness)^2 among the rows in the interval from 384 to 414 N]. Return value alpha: 23.0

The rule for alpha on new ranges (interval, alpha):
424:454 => 24.1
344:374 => 22.7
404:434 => 23.3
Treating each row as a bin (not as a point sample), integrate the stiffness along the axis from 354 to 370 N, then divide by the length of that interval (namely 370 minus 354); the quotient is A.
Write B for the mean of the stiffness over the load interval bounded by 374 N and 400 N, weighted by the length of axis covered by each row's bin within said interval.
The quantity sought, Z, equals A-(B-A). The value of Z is 4.8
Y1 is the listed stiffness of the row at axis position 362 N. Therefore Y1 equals 5.01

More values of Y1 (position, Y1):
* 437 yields 4.91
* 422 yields 4.91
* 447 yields 5.01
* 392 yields 5.18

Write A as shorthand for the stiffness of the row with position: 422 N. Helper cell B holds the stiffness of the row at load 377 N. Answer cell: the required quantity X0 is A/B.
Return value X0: 0.85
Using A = 4.91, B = 5.81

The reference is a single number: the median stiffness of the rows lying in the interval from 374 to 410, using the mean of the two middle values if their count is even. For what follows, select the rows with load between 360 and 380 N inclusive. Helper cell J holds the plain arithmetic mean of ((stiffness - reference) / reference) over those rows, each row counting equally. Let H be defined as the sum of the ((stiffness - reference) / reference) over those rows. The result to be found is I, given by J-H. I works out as -0.14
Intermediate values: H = 0.18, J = 0.046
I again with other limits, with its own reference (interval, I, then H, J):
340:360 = 0.20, -0.27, -0.067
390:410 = 0.13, -0.18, -0.045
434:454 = 0.13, -0.18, -0.044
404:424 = 0.18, -0.24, -0.060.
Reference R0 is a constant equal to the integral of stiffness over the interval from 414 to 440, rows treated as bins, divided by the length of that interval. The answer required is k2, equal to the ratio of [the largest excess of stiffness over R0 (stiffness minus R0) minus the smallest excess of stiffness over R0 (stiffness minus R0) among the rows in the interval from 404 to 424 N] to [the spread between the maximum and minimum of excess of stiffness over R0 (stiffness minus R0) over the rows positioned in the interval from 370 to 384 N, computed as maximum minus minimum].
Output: 0.3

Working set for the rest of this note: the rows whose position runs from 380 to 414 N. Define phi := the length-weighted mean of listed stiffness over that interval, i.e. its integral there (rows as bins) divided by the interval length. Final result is 5.09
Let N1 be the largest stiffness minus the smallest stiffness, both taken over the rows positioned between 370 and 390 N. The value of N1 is 0.39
